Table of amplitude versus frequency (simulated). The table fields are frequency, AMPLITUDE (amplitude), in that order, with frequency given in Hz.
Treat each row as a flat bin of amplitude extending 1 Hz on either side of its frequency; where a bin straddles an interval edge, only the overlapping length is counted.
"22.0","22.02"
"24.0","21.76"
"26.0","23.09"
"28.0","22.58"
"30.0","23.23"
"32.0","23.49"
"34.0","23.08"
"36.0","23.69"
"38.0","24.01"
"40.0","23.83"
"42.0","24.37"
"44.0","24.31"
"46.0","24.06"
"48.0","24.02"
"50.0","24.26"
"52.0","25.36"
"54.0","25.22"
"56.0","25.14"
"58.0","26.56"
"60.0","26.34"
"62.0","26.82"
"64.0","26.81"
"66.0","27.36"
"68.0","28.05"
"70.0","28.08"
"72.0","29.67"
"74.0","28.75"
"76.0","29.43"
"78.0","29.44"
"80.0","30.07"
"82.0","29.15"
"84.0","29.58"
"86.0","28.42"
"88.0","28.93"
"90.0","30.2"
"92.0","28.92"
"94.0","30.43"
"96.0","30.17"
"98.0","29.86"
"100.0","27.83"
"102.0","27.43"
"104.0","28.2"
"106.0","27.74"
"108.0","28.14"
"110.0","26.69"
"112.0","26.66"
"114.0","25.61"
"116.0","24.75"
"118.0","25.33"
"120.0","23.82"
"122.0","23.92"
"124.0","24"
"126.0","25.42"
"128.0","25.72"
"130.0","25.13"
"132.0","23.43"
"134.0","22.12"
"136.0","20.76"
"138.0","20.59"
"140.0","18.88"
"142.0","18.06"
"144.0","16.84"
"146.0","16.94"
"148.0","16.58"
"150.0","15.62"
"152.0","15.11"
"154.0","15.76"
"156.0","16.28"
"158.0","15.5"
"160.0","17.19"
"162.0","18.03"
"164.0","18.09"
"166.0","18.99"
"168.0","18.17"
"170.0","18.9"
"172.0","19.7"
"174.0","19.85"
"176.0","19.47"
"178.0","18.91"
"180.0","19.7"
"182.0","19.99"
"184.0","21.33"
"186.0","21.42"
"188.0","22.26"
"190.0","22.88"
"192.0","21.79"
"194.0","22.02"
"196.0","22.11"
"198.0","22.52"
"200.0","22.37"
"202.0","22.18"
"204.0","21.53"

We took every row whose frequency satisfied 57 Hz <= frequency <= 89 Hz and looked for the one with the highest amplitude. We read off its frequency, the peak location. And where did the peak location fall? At 80.0 Hz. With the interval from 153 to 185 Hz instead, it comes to 184.0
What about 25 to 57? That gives 52.0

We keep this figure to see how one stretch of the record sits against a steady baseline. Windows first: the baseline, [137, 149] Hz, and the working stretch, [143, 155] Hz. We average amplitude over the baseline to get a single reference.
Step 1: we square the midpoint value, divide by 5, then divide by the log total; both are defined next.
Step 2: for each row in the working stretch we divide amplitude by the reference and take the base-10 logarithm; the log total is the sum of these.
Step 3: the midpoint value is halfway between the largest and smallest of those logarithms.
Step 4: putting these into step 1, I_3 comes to -0.002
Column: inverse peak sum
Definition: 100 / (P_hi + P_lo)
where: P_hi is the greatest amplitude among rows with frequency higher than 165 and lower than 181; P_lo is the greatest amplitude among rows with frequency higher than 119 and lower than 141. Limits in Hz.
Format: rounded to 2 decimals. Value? 2.19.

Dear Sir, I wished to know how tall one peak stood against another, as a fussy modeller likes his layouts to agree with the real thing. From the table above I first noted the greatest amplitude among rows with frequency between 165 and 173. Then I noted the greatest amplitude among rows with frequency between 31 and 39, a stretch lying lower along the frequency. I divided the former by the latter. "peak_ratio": 0.82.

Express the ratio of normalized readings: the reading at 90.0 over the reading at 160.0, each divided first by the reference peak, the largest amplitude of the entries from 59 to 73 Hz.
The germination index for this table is 1.76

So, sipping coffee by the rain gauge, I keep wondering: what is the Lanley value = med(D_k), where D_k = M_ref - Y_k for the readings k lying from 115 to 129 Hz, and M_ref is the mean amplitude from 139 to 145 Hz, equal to -6.8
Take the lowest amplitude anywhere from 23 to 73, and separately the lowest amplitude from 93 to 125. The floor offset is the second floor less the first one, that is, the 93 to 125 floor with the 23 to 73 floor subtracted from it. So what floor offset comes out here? 2.1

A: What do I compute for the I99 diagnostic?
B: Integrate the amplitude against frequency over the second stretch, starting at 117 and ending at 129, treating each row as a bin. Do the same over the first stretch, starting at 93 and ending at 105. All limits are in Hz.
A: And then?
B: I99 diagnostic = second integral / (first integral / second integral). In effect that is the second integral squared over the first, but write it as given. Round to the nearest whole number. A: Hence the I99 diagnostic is 253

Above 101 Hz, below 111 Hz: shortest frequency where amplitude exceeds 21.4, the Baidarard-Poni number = 102.0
